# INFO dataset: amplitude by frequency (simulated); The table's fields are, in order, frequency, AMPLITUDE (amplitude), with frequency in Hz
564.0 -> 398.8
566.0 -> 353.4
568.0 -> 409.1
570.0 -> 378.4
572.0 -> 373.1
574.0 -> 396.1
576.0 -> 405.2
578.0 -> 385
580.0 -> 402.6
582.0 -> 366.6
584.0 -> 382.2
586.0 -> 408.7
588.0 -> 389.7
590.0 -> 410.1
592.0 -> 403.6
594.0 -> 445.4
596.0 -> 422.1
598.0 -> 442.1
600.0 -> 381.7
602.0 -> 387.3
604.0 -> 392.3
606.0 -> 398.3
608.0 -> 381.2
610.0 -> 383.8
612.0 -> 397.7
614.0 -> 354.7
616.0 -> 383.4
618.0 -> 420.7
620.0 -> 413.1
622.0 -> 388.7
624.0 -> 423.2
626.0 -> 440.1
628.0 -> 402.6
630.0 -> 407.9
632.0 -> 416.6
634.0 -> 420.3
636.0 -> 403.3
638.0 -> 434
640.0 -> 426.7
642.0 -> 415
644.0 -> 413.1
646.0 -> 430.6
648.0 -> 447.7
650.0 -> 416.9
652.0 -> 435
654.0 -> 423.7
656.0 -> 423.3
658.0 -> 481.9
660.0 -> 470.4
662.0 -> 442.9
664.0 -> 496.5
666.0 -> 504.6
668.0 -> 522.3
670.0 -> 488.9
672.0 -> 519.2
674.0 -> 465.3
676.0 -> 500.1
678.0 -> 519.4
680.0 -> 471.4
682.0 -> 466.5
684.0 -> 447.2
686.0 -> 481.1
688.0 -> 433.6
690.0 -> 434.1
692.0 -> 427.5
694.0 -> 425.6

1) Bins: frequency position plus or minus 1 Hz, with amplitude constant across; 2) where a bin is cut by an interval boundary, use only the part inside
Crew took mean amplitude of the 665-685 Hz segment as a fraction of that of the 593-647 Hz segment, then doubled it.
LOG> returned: 2.40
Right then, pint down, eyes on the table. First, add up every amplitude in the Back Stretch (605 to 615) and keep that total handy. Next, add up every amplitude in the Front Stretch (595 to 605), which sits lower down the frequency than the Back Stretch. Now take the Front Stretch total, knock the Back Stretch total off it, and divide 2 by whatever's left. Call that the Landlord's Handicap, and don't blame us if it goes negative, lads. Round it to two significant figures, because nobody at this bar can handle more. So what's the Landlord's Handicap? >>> 0.018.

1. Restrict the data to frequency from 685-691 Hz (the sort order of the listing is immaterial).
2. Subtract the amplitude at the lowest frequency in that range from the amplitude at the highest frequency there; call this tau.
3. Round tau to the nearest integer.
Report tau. -47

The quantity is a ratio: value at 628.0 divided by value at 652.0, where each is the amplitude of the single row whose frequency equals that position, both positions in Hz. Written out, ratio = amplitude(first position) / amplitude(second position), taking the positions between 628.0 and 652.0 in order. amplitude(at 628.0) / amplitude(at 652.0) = 0.93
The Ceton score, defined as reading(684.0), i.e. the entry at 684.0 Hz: 447.2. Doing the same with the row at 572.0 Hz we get 373.1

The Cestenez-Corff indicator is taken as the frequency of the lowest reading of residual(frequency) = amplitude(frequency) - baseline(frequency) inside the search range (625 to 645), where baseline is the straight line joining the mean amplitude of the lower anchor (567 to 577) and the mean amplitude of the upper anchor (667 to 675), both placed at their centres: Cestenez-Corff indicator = 636.0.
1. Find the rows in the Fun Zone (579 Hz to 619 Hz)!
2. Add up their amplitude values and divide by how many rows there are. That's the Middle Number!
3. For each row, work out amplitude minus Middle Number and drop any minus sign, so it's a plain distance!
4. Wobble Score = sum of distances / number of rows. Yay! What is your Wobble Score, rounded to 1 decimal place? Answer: 17.4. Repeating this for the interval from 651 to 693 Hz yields 28.0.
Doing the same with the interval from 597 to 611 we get 14.3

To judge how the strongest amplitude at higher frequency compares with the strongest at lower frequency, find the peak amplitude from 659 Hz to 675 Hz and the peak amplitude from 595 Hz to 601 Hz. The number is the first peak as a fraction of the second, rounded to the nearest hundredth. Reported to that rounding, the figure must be 1.18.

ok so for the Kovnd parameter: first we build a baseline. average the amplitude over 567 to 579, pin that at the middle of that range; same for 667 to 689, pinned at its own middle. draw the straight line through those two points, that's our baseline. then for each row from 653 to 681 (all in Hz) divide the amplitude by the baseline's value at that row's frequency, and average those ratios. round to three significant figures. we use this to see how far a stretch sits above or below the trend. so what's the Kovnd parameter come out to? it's 1.01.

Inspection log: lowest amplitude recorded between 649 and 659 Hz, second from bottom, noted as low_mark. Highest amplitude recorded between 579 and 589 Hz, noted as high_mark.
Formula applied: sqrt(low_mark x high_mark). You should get 416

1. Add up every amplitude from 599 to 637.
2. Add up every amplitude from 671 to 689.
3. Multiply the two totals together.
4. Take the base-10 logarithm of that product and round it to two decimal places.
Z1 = 7.51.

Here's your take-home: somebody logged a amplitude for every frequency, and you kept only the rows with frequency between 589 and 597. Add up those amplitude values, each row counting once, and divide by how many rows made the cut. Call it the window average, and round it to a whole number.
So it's 420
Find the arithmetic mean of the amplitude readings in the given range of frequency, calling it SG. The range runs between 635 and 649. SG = 424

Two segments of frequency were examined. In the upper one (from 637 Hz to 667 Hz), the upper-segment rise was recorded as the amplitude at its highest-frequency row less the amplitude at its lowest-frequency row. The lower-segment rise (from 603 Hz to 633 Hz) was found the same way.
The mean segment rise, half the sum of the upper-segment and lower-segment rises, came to 47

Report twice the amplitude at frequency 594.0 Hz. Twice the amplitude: 891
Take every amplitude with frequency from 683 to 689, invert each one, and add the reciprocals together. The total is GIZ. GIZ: 0.0066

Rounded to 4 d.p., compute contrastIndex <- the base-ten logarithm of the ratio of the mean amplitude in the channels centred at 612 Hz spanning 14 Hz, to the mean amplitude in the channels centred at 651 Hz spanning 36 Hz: -0.0588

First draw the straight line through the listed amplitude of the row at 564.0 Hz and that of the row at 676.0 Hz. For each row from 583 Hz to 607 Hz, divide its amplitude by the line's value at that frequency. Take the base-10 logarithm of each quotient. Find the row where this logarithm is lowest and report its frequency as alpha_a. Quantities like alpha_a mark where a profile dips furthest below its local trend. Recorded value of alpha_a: 600.0 Hz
